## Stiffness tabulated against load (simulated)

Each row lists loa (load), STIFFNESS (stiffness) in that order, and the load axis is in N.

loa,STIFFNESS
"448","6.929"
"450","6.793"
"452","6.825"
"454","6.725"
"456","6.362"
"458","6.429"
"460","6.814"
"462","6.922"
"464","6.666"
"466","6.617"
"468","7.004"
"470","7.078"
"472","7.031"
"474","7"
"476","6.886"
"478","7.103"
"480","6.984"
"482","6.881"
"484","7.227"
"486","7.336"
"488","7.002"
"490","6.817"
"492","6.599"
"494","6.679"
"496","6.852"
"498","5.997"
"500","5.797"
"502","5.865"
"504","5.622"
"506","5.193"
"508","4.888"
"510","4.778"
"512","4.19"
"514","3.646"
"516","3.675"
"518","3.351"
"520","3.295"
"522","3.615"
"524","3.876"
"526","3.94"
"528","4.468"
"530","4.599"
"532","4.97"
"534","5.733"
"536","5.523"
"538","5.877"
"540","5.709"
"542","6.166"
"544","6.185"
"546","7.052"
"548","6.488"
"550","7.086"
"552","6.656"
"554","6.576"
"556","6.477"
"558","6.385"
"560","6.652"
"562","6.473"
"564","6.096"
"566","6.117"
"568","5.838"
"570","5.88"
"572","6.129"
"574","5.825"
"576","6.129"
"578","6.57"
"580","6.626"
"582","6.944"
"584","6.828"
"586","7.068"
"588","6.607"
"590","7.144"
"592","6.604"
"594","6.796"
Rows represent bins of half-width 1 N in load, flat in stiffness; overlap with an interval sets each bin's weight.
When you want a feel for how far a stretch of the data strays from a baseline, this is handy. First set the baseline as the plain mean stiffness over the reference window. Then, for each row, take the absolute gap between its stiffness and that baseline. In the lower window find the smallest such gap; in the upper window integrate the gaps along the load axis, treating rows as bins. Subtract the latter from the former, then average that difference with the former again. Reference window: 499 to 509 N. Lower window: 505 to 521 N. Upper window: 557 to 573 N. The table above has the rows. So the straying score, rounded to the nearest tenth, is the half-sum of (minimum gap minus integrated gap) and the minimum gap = -5.5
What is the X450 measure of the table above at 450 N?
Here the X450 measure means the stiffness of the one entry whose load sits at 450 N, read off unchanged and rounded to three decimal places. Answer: 6.793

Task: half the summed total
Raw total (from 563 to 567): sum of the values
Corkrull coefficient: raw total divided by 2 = 6.1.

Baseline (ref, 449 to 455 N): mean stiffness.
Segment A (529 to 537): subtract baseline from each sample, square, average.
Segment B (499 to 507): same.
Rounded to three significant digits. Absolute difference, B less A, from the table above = 1.26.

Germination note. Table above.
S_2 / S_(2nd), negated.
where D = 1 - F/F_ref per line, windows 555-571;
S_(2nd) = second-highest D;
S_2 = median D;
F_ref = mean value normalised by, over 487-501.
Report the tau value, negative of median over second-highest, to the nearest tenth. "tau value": -0.4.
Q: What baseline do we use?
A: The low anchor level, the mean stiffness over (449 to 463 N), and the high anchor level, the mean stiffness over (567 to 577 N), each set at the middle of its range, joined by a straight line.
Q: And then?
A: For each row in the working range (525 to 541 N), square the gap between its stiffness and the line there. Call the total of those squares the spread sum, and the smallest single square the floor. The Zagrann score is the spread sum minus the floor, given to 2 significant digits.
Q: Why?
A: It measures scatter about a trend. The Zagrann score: 14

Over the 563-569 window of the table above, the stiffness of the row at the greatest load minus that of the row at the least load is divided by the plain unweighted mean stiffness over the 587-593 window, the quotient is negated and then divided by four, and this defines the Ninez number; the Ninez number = 0.010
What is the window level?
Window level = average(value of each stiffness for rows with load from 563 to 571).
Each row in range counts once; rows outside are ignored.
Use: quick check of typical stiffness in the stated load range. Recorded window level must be 6.0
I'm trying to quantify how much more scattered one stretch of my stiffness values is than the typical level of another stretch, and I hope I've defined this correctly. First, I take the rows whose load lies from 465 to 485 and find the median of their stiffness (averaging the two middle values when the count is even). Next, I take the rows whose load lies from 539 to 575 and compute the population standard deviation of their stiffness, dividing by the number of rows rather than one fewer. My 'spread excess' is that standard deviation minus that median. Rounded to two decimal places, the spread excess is -6.61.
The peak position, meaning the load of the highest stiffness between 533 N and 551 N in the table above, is 550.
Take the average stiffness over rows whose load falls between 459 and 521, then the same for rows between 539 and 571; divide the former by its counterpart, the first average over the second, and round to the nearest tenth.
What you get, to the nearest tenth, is 1.0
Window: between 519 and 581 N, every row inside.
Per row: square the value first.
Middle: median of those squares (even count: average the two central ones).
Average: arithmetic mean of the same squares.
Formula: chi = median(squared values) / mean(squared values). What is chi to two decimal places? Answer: 1.09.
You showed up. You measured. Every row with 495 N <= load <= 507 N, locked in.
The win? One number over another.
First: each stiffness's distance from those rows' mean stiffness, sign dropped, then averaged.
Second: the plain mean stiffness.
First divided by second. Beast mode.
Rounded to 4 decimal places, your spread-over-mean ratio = 0.0608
